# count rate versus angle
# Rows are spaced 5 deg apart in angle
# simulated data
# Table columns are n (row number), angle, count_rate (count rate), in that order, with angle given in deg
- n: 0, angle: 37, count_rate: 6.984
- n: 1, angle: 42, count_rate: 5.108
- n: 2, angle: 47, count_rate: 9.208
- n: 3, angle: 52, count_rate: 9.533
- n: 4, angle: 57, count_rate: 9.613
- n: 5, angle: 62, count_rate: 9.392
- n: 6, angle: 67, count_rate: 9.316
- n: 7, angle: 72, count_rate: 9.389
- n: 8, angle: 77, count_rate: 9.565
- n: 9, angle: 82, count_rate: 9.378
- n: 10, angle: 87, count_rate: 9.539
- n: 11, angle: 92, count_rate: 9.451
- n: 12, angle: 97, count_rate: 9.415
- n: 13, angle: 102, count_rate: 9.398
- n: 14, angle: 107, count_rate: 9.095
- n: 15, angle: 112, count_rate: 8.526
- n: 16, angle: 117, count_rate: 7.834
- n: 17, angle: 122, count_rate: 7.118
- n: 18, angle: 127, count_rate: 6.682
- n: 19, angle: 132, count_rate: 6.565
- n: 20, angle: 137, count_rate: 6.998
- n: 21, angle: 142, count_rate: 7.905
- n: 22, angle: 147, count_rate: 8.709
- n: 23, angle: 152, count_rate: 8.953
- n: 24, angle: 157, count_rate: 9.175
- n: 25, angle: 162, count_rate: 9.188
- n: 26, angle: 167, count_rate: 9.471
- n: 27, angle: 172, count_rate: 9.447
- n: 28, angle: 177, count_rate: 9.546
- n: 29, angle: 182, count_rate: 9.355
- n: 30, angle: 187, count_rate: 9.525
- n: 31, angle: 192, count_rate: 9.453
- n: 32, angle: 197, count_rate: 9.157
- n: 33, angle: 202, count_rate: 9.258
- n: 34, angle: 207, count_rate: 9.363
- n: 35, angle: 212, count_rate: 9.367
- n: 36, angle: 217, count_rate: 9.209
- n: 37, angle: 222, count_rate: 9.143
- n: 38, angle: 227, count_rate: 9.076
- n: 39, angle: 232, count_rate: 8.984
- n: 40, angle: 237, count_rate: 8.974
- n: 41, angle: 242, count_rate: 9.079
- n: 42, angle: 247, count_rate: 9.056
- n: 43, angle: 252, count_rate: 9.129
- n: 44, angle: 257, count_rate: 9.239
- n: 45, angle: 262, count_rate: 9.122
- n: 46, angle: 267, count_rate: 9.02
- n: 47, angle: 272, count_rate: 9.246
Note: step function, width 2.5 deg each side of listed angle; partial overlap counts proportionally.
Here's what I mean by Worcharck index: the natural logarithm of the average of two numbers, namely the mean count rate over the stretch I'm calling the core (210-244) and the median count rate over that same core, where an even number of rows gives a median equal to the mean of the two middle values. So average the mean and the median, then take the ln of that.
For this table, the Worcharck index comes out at 2.21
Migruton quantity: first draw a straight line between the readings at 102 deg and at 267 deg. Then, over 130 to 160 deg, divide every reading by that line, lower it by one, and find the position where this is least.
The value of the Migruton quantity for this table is 132 deg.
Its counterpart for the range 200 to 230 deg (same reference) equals 227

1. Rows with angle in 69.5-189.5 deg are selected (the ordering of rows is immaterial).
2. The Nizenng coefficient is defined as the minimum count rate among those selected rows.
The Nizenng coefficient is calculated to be 6.565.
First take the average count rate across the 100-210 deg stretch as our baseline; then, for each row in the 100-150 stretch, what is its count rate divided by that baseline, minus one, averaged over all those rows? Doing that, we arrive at -0.091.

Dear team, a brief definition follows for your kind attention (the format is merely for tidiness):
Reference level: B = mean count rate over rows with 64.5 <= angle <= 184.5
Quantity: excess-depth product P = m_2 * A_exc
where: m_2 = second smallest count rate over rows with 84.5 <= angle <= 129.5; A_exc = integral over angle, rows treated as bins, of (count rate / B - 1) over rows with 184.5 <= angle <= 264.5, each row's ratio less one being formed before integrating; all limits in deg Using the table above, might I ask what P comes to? 29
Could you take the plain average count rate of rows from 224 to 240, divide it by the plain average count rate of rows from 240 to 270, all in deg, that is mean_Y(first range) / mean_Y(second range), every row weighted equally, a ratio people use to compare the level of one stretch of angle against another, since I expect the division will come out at 0.99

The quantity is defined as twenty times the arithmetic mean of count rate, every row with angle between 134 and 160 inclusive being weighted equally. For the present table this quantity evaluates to 167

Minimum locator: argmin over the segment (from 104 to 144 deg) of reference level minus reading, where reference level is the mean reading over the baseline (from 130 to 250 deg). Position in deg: 107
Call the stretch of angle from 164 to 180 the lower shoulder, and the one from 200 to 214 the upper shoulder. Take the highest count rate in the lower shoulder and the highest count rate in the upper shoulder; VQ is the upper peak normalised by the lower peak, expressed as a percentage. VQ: 98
